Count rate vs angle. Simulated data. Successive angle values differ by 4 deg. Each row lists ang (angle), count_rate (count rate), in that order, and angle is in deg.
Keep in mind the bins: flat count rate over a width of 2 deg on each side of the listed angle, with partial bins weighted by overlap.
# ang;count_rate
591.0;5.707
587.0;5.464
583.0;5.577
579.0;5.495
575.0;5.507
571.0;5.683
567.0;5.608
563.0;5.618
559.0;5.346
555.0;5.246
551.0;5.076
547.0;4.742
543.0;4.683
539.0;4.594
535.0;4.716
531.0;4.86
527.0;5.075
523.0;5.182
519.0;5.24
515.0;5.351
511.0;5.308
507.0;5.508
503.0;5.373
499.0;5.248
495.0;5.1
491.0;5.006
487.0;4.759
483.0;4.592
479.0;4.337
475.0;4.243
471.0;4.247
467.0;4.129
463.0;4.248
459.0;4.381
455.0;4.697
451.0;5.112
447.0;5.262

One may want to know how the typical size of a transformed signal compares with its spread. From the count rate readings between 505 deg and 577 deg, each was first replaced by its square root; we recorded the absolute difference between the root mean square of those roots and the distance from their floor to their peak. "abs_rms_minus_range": 2.04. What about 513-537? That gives 2.11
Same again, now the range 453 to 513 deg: 1.86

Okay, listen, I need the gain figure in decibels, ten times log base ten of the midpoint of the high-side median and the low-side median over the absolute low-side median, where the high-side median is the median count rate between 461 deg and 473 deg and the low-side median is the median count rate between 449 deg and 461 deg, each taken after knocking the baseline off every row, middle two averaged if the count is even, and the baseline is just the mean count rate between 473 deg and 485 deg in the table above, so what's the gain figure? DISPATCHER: -6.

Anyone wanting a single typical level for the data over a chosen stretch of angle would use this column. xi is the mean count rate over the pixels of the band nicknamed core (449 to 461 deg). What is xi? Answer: 4.7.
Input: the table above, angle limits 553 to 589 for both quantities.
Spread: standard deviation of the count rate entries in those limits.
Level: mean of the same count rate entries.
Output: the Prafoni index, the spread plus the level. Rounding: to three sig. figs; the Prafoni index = 5.64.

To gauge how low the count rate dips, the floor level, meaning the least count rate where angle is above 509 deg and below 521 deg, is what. 5.24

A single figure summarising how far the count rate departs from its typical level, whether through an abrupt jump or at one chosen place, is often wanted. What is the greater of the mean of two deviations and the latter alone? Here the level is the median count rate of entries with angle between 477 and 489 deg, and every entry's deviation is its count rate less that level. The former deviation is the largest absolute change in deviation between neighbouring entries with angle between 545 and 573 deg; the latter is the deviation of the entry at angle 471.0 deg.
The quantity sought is 0.0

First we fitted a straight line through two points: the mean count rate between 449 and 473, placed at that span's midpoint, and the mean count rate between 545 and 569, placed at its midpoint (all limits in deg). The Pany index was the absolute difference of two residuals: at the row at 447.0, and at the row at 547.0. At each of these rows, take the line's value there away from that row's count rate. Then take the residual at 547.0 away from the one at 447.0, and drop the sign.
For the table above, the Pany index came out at 1.4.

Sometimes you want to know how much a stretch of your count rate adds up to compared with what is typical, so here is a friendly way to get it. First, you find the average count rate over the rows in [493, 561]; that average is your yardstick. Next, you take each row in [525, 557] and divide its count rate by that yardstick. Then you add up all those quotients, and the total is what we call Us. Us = 7.7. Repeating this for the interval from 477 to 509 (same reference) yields 7.8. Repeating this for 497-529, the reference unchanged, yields 8.3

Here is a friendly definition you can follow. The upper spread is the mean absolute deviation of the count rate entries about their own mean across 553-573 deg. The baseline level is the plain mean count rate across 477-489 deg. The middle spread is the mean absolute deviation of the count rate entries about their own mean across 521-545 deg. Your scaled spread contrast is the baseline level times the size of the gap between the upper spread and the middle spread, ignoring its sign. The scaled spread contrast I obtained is 0.1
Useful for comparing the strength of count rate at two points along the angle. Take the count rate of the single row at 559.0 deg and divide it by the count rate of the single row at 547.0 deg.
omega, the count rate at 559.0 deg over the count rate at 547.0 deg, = 1.13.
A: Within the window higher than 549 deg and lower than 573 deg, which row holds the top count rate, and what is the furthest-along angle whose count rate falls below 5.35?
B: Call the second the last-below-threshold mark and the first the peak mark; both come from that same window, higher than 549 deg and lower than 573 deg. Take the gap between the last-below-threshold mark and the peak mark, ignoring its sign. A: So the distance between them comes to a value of 12 deg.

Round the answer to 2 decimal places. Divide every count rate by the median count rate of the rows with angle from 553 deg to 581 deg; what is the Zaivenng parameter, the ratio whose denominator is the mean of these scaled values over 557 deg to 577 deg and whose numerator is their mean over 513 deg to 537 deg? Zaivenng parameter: 0.91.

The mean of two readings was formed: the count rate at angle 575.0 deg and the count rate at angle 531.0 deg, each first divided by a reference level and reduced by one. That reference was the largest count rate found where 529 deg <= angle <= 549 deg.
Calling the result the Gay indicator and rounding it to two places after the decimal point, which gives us 0.07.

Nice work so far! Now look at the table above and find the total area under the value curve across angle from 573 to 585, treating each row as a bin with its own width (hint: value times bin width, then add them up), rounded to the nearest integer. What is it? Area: 66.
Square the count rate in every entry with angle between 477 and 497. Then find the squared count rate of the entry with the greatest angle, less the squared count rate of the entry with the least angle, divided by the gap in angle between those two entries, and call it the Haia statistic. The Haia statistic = 0.5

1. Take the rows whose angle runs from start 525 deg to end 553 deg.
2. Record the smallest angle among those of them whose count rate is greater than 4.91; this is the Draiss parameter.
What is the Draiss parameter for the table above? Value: 527.0 deg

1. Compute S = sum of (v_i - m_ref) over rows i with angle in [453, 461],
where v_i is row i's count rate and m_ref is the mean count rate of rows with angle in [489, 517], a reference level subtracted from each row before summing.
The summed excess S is -1.5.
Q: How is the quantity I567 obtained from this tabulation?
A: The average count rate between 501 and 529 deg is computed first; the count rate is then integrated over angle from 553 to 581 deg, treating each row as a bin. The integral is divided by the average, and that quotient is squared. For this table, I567 847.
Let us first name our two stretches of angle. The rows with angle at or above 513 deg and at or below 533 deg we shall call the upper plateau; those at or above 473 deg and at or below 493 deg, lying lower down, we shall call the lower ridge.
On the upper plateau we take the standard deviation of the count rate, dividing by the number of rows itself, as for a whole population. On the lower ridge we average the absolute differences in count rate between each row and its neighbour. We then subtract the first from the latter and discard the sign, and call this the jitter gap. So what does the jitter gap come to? 0.024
